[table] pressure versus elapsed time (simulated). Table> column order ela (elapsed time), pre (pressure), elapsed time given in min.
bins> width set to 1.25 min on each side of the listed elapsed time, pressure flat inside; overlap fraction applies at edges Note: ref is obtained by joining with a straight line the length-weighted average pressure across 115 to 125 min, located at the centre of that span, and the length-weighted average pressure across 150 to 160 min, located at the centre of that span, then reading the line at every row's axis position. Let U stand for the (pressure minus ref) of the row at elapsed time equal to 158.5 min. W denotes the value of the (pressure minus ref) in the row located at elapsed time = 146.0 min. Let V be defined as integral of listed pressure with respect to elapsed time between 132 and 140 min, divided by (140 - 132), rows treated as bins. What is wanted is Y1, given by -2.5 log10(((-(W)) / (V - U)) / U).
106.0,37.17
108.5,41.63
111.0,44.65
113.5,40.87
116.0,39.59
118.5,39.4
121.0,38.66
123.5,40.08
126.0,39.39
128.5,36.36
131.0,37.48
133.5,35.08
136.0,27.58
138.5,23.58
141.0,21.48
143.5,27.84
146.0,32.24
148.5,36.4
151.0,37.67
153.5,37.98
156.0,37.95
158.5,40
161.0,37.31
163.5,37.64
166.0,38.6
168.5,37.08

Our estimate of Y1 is 2.1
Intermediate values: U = 2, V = 28.8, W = -6.4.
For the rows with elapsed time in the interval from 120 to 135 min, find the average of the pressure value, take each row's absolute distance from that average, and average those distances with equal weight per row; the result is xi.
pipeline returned 1.5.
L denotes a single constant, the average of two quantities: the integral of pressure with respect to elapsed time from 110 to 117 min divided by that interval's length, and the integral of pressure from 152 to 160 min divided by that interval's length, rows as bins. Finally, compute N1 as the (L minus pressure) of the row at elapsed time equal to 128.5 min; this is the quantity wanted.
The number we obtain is 3.8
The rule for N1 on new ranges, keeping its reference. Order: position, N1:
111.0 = -4.5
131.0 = 2.6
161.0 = 2.8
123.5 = 0.0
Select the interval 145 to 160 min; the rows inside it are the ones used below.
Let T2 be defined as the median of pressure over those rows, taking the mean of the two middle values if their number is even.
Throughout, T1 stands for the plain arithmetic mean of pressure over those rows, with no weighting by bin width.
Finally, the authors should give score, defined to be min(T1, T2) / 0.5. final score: 74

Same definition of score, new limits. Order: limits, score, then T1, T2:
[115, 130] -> 78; 38.9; 39.4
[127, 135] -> 73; 36.3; 36.4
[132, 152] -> 60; 30.2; 30.0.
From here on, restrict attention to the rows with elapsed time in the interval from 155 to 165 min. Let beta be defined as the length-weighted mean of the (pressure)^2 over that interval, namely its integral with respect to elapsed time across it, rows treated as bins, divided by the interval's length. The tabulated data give 1463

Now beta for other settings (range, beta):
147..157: 1397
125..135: 1357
